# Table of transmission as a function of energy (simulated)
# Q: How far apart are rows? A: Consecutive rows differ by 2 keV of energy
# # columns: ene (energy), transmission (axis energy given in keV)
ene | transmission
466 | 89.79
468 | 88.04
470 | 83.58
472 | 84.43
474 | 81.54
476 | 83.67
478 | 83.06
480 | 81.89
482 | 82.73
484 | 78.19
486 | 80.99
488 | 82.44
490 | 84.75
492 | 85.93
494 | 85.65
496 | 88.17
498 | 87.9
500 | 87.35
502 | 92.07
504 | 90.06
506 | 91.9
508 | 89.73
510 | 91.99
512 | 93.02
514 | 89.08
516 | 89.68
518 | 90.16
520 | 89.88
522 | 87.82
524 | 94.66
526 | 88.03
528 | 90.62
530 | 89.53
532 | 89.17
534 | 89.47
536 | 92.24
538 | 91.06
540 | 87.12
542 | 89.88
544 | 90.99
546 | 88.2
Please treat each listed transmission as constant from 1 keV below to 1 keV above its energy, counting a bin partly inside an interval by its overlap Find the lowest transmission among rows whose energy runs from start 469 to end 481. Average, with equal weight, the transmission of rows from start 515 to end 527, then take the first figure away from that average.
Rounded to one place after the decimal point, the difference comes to 8.5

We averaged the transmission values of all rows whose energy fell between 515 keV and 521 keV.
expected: 90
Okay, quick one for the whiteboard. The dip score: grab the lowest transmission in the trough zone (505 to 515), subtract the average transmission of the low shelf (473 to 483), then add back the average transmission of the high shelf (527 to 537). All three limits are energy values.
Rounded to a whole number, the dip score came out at 97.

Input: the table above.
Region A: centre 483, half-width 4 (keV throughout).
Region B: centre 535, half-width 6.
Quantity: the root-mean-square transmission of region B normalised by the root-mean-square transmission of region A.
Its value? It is 1.11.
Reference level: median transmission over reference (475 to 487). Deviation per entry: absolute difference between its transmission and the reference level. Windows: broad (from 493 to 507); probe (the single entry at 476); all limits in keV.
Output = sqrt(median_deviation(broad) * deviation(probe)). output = 3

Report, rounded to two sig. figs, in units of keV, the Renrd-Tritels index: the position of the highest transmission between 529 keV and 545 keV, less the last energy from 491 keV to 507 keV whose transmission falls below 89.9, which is 36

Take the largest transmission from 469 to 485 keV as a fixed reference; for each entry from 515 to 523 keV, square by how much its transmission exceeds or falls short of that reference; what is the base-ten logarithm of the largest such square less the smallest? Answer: 1.3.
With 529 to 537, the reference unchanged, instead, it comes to 1.6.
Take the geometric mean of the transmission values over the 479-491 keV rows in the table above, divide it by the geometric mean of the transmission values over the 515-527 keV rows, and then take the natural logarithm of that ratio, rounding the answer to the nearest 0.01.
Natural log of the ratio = -0.10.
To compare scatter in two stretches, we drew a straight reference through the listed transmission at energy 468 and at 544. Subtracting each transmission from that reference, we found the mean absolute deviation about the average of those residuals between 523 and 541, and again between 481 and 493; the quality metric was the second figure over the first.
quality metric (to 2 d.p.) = 1.11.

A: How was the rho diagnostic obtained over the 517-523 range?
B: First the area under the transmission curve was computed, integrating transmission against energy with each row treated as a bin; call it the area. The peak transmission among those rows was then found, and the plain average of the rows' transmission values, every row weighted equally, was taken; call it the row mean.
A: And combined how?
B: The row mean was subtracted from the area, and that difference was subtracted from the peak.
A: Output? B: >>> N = -356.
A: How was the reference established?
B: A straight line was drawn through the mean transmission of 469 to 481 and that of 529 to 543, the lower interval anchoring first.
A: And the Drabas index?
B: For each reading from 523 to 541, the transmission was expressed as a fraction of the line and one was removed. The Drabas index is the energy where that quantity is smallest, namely 540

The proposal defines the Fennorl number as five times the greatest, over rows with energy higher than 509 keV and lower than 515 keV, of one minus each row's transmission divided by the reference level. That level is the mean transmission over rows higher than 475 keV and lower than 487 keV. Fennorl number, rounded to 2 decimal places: -0.45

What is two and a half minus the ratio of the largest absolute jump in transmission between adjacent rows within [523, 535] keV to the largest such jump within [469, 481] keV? 0.21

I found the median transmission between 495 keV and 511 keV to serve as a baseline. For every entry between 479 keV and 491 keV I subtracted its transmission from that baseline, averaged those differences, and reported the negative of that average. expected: -8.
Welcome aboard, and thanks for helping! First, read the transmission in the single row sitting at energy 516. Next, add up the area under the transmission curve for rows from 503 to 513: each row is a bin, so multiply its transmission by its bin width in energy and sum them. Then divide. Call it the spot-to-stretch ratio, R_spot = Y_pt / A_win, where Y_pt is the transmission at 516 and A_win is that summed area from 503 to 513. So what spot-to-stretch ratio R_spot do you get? 0.098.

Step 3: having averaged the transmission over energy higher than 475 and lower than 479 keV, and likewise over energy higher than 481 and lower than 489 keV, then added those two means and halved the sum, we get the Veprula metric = 82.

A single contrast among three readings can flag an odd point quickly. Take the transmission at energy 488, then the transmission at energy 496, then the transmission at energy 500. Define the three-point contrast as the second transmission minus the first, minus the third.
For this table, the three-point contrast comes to -81.6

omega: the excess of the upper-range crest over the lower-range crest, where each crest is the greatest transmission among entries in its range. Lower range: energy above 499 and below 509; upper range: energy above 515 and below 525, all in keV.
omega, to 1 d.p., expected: 2.6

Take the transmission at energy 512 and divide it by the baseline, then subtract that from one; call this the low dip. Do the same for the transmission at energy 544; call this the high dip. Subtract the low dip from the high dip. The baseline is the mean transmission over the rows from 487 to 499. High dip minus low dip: 0.024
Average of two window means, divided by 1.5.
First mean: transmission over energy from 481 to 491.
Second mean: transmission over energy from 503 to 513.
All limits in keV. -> 57.7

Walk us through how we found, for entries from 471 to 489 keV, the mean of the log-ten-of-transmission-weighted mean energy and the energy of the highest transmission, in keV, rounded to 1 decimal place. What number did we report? 476.0 keV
